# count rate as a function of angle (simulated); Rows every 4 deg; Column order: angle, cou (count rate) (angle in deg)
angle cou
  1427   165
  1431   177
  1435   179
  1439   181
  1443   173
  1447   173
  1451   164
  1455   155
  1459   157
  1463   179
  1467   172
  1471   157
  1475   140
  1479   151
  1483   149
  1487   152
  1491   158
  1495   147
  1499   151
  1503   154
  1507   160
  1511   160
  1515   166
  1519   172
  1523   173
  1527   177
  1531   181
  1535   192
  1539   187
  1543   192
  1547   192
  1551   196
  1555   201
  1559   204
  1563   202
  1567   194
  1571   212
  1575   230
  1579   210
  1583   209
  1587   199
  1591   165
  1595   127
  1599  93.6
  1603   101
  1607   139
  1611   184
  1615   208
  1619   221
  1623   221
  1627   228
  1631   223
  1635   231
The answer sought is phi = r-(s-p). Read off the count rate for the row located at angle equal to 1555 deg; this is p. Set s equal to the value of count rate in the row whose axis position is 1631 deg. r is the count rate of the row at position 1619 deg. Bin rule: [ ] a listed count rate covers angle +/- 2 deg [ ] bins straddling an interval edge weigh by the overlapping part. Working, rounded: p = 201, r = 221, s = 223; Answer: 199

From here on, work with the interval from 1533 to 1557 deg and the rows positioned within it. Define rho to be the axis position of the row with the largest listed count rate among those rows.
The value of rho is 1555 deg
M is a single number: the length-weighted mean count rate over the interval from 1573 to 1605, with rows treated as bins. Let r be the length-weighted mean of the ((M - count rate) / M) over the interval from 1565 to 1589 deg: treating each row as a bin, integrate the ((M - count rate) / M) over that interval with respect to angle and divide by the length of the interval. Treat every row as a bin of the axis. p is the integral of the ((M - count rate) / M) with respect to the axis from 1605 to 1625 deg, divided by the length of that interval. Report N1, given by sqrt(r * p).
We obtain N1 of 0.21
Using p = -0.17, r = -0.25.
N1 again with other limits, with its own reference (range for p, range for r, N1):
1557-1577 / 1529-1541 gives 0.17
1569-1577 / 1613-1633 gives 0.32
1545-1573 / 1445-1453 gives 0.04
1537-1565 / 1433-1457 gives 0.07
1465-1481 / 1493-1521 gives 0.06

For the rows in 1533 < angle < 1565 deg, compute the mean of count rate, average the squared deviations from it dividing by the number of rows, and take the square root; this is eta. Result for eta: 6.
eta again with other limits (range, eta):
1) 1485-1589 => 22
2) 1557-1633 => 41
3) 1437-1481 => 12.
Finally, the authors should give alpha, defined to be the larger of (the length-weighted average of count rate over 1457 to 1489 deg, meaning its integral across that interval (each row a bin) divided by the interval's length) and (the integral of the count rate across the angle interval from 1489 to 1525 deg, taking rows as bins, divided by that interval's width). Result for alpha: 160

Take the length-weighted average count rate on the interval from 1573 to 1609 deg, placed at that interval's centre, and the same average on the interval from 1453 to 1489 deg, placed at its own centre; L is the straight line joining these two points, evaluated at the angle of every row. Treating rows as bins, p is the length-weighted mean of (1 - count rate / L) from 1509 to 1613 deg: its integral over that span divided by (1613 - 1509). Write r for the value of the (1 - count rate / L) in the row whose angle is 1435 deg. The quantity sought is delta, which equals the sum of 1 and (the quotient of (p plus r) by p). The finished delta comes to 3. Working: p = -0.11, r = -0.16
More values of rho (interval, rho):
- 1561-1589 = 1575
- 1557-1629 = 1575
